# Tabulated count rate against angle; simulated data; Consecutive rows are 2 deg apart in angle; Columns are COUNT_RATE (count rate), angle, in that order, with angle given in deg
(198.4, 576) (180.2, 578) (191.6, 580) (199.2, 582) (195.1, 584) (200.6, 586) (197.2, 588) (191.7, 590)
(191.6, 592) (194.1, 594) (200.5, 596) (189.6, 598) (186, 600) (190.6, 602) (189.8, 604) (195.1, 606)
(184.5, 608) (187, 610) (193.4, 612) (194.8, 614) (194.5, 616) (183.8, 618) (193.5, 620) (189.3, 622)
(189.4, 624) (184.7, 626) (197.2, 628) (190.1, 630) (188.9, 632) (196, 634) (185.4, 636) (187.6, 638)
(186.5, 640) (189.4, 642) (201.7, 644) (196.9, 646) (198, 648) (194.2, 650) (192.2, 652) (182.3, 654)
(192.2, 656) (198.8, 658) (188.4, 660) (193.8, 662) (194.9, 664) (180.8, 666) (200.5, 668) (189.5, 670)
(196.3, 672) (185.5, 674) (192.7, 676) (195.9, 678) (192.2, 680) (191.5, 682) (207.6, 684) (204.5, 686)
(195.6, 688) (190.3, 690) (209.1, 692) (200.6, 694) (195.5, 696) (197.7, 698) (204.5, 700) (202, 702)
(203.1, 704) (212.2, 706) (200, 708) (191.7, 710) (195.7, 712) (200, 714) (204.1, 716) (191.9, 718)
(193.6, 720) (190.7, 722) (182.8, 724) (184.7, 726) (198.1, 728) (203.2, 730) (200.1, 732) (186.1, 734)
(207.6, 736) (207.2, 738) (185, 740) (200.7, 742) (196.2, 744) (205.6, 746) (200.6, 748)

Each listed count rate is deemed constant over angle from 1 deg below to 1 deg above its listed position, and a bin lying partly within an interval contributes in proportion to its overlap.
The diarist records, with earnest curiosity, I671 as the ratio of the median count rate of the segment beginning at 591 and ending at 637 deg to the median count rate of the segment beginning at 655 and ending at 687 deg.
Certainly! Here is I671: 0.984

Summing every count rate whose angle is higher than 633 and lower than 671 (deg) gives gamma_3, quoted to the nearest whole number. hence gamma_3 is 3649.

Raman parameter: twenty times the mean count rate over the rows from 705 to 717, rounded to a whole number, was 4012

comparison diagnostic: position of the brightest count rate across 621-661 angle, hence 644 deg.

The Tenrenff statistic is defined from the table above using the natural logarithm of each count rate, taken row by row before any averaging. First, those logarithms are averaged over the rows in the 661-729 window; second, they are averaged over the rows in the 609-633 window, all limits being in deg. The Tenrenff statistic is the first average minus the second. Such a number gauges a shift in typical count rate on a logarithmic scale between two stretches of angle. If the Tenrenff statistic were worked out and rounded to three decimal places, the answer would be 0.029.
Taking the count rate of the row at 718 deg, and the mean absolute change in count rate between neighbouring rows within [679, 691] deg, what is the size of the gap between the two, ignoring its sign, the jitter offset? 185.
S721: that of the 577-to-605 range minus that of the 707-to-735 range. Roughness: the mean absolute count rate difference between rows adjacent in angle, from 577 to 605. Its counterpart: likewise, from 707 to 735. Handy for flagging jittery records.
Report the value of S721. -1.3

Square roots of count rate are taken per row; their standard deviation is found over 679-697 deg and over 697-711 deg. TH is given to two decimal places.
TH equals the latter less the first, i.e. -0.03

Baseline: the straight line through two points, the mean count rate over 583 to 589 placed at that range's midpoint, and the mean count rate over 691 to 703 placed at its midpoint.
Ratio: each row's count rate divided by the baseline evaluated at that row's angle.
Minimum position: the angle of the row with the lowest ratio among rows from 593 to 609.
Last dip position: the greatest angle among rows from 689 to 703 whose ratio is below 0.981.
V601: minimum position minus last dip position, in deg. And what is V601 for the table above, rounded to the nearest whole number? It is -90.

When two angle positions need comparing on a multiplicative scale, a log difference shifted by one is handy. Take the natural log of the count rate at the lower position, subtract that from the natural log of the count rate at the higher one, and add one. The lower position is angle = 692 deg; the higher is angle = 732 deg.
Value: 0.96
